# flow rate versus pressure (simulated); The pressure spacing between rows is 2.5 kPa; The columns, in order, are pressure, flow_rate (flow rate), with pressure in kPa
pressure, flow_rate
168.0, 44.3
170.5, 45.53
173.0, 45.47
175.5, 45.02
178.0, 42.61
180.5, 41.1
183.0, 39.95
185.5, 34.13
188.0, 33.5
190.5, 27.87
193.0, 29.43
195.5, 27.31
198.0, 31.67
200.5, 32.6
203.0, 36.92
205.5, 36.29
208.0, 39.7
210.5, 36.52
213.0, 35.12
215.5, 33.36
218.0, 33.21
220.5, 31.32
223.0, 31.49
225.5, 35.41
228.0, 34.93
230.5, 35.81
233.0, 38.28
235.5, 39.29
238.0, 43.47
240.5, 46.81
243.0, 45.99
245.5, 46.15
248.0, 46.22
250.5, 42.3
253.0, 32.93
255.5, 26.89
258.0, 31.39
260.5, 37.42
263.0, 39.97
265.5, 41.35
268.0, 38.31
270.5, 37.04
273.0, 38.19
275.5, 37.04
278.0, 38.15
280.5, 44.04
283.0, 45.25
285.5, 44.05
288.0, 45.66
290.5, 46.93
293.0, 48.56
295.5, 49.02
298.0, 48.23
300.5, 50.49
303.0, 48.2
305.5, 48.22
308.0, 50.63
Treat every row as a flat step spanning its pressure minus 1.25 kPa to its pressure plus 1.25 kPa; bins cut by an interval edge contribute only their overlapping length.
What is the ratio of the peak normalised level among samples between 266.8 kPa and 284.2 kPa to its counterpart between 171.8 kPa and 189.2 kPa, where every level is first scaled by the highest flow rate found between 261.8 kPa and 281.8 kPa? 1.00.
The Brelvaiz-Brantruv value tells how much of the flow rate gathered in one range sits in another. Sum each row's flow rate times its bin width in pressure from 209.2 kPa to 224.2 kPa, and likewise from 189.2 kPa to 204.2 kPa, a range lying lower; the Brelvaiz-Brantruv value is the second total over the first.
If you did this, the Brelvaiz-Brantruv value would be 0.92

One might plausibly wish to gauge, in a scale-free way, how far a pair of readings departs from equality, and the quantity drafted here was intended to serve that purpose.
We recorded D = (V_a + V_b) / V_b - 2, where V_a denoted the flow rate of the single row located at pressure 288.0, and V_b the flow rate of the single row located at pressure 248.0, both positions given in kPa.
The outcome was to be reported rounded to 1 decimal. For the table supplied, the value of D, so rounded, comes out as 0.0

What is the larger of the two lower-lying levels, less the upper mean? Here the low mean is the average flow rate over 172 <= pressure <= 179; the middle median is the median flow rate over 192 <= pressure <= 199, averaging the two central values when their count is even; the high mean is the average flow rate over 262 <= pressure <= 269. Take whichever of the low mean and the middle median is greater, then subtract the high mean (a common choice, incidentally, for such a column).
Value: 4.5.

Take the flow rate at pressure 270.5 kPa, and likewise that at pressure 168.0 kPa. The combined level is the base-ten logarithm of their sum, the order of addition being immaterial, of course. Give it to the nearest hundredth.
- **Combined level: 1.91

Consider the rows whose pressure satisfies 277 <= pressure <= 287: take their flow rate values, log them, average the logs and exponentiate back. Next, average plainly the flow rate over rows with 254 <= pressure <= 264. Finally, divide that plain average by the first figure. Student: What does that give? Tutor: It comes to 0.79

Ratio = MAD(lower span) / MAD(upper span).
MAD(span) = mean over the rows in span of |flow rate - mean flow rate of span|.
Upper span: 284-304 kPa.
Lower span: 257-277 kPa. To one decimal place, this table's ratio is 1.2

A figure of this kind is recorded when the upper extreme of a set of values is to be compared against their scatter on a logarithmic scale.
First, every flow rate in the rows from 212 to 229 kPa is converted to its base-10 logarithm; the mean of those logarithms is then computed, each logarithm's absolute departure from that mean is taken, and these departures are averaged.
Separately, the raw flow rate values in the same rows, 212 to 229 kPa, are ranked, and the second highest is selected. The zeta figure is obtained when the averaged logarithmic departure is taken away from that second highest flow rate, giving 35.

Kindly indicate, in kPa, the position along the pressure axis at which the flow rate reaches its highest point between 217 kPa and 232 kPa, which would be 230.5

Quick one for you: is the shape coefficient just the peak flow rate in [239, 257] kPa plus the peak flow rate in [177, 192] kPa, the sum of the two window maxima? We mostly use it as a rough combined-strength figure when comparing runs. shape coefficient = 89.4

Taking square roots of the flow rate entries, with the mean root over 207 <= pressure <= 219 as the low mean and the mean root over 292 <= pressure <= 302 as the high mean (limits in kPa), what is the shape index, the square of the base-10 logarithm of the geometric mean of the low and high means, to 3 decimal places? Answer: 0.657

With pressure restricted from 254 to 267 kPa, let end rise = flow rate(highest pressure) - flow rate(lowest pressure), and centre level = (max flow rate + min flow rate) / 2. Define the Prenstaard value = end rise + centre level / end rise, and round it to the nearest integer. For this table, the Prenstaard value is 17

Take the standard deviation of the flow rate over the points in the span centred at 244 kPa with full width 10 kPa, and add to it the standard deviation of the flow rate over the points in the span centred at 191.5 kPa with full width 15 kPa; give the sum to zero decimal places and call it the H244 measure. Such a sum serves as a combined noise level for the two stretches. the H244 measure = 3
